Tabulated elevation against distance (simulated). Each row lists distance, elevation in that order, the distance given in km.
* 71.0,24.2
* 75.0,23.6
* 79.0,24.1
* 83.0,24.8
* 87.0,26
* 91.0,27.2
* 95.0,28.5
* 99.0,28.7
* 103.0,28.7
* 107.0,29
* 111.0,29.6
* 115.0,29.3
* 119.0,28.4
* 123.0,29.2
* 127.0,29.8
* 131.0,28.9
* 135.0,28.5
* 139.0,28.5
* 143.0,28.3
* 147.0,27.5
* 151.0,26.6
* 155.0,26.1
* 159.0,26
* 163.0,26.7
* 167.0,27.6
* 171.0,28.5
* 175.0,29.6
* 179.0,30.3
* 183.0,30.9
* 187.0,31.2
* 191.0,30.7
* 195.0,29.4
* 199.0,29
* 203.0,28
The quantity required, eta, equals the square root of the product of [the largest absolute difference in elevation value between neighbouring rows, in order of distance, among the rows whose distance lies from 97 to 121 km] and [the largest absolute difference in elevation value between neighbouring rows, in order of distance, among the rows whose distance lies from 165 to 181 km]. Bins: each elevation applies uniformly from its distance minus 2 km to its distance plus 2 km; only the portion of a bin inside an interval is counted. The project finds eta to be 0.99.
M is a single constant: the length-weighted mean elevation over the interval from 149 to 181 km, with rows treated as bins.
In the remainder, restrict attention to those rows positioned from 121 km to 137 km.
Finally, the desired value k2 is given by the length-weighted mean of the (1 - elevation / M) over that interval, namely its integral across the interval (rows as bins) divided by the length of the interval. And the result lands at -0.05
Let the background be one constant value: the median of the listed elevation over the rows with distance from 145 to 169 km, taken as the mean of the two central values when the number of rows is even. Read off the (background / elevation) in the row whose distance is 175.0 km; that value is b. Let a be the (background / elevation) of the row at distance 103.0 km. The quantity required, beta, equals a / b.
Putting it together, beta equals 1.03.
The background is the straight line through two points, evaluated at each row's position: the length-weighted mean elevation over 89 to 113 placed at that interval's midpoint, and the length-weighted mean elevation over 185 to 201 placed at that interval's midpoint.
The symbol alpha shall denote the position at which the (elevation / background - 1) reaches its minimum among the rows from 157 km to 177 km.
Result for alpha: 159.0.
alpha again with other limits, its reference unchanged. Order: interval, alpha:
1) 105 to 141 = 139.0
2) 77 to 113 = 79.0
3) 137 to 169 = 159.0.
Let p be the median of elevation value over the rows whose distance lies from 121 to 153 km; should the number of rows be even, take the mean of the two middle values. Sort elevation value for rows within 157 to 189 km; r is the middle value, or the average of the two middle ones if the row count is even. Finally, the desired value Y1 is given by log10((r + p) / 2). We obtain 1.46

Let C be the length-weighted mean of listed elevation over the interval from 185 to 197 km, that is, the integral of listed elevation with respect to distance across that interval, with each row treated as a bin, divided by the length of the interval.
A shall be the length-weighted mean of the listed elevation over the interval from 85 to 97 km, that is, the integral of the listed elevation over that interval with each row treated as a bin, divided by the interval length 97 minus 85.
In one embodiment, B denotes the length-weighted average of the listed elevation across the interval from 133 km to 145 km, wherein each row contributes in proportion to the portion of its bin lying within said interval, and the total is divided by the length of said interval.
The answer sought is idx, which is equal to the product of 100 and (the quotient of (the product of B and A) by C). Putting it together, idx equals 2544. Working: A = 27.2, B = 28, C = 30.4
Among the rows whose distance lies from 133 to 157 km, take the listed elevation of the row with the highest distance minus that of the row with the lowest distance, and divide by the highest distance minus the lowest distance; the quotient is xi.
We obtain -0.12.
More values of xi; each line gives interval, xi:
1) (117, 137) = 0.01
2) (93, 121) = 0.00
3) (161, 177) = 0.24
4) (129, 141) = -0.05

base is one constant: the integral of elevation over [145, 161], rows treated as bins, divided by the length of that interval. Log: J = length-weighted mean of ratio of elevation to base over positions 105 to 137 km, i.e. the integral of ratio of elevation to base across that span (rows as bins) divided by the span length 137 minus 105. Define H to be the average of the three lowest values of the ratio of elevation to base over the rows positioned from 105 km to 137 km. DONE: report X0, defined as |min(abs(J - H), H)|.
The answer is 0.018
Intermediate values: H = 1.08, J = 1.10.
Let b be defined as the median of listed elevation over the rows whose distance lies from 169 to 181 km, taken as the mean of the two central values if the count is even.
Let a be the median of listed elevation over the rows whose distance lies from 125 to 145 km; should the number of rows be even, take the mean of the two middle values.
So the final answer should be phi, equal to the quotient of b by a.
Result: 1.04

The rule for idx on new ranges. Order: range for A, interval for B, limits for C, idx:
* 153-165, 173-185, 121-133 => 2713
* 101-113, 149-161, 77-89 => 3058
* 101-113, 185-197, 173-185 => 2926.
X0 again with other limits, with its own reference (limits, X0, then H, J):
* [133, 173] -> 0.045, 0.99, 1.03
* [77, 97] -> 0.043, 0.94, 0.98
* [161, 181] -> 0.035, 1.04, 1.07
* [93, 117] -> 0.013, 1.08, 1.09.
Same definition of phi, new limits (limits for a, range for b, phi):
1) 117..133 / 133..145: 0.98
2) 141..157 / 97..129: 1.08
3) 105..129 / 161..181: 0.97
